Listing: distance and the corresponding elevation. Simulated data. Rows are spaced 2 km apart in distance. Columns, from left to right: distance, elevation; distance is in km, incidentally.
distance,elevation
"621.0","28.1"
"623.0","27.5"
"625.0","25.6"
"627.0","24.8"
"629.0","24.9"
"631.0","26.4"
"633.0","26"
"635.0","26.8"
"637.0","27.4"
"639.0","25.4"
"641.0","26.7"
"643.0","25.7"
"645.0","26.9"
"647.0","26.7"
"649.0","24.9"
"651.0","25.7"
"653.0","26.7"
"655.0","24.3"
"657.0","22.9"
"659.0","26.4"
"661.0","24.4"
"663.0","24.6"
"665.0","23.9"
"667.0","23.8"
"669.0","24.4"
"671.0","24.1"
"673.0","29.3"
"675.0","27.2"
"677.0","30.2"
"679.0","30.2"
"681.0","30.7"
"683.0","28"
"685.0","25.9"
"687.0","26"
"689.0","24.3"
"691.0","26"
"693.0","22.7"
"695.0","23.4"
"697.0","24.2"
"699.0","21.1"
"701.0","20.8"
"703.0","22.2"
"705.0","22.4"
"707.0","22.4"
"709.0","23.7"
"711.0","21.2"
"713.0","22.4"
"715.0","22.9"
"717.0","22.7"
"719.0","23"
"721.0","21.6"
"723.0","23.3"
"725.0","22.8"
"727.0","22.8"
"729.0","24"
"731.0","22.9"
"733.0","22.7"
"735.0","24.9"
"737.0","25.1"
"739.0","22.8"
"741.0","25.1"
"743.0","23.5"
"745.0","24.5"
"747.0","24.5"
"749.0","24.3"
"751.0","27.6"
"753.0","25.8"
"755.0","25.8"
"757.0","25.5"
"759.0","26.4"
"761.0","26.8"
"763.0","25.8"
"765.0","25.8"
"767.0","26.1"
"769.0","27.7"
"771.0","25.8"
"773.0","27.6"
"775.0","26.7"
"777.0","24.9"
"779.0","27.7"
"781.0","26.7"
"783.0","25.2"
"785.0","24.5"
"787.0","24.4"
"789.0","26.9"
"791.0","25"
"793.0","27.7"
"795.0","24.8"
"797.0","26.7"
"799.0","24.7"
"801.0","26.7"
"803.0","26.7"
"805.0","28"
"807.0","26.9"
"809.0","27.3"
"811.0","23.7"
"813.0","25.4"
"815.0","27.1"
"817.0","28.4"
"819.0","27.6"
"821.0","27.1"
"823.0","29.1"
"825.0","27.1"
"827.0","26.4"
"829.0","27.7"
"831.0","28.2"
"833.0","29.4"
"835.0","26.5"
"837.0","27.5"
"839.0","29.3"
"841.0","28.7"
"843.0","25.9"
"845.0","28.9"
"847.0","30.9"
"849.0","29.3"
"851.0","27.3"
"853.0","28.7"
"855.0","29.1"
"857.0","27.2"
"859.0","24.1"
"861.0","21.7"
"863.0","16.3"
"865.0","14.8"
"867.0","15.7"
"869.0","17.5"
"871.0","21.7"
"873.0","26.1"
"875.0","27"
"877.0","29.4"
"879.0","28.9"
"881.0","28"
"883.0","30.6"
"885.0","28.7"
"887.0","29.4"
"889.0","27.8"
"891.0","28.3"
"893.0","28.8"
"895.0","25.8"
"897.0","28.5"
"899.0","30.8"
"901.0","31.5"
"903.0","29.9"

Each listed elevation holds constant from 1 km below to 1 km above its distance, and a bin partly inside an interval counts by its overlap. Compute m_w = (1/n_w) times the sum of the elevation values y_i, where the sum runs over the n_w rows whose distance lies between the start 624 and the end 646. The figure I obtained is 26.1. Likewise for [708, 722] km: 22.5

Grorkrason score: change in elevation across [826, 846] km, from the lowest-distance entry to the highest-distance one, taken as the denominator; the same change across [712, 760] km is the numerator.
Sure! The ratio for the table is 2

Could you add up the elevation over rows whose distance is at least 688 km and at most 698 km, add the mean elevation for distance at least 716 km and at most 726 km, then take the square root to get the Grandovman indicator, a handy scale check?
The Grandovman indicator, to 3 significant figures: 12.0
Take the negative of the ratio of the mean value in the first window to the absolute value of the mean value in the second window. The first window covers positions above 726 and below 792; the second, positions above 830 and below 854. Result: -0.89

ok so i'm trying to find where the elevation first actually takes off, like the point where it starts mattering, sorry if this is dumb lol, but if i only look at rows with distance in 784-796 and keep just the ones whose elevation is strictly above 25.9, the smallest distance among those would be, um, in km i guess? 789.0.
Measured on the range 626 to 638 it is 631.0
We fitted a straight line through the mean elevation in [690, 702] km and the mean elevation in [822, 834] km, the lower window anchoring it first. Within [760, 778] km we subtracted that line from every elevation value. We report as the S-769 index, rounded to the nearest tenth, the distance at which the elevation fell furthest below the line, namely 777.0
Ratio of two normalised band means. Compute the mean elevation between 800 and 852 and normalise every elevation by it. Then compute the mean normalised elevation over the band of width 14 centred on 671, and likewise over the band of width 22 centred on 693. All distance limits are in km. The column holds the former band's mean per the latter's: 1.09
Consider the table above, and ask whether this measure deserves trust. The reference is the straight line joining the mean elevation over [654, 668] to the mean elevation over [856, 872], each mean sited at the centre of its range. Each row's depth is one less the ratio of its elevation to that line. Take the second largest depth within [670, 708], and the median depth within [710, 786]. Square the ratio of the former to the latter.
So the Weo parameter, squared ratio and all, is 0.86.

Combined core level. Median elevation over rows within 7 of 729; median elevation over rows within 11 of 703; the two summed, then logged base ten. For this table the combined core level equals 1.66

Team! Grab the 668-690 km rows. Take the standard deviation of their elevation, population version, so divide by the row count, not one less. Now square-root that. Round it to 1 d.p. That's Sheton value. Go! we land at 1.6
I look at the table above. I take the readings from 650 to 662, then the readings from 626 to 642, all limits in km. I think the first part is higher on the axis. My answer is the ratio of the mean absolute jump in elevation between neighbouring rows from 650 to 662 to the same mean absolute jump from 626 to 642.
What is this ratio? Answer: 2.15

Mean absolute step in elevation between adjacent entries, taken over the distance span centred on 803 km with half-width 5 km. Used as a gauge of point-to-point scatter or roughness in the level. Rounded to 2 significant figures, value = 1.1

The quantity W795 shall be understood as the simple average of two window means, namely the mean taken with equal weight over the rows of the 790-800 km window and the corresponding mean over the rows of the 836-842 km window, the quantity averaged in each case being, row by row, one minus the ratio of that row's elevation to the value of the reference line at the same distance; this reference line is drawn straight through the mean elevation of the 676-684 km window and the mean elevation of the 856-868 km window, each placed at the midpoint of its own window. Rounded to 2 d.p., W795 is -0.22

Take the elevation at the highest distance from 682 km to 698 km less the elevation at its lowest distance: -4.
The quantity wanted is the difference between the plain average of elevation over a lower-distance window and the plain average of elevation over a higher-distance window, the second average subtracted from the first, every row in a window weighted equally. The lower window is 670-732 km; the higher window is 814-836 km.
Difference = -3.4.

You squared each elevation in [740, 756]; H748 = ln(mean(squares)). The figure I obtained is 6.45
